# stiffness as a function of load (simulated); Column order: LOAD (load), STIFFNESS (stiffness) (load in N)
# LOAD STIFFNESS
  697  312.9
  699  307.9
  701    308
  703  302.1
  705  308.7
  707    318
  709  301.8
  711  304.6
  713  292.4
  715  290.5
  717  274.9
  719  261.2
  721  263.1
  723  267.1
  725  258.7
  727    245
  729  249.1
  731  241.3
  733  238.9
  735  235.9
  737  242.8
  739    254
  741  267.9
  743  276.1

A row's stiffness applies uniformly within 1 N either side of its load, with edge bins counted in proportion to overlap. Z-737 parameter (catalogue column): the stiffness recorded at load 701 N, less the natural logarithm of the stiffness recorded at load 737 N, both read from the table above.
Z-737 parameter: 303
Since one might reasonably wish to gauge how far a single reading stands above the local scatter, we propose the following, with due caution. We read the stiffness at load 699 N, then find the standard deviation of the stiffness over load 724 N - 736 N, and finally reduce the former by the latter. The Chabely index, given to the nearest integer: 300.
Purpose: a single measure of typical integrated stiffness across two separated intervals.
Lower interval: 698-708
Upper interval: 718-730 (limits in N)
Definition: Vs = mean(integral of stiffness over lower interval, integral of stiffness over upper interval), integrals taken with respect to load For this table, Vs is 3089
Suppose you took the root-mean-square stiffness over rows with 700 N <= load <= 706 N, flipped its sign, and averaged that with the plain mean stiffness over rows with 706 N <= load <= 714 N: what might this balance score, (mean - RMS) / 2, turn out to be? -1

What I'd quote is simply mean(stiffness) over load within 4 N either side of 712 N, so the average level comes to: 297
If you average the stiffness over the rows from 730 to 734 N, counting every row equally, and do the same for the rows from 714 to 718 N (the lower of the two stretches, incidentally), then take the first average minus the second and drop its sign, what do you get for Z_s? 43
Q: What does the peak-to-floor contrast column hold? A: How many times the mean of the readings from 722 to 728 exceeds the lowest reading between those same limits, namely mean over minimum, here 1.05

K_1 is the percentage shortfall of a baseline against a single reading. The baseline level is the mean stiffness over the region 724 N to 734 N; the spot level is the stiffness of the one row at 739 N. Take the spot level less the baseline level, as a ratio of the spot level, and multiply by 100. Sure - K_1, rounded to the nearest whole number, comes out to 3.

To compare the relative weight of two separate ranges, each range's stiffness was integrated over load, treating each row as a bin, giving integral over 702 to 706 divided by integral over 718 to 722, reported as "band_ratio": 1.16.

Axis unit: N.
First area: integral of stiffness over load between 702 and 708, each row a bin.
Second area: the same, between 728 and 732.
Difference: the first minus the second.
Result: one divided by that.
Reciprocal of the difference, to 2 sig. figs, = 0.0011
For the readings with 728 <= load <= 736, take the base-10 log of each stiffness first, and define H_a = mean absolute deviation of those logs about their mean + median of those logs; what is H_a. 2.39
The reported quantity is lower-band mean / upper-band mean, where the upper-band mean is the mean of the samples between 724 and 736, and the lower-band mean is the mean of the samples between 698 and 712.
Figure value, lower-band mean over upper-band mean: 1.26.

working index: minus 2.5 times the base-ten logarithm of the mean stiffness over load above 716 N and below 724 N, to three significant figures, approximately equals -6.06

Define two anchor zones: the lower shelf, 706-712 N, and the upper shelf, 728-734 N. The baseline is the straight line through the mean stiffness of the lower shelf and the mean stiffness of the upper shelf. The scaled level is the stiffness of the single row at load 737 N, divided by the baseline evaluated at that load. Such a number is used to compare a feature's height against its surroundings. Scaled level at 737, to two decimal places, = 1.08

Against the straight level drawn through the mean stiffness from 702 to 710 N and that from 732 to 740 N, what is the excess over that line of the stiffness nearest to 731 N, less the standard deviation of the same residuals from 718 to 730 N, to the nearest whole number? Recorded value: -18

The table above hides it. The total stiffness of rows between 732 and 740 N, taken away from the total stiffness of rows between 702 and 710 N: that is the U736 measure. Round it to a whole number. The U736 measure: 259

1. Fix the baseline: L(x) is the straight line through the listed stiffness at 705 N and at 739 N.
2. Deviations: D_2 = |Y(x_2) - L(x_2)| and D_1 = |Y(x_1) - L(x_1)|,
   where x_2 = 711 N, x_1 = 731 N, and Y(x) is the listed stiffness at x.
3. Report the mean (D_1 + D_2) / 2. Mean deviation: 15.6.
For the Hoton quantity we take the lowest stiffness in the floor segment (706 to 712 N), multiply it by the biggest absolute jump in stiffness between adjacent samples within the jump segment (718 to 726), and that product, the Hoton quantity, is 2535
